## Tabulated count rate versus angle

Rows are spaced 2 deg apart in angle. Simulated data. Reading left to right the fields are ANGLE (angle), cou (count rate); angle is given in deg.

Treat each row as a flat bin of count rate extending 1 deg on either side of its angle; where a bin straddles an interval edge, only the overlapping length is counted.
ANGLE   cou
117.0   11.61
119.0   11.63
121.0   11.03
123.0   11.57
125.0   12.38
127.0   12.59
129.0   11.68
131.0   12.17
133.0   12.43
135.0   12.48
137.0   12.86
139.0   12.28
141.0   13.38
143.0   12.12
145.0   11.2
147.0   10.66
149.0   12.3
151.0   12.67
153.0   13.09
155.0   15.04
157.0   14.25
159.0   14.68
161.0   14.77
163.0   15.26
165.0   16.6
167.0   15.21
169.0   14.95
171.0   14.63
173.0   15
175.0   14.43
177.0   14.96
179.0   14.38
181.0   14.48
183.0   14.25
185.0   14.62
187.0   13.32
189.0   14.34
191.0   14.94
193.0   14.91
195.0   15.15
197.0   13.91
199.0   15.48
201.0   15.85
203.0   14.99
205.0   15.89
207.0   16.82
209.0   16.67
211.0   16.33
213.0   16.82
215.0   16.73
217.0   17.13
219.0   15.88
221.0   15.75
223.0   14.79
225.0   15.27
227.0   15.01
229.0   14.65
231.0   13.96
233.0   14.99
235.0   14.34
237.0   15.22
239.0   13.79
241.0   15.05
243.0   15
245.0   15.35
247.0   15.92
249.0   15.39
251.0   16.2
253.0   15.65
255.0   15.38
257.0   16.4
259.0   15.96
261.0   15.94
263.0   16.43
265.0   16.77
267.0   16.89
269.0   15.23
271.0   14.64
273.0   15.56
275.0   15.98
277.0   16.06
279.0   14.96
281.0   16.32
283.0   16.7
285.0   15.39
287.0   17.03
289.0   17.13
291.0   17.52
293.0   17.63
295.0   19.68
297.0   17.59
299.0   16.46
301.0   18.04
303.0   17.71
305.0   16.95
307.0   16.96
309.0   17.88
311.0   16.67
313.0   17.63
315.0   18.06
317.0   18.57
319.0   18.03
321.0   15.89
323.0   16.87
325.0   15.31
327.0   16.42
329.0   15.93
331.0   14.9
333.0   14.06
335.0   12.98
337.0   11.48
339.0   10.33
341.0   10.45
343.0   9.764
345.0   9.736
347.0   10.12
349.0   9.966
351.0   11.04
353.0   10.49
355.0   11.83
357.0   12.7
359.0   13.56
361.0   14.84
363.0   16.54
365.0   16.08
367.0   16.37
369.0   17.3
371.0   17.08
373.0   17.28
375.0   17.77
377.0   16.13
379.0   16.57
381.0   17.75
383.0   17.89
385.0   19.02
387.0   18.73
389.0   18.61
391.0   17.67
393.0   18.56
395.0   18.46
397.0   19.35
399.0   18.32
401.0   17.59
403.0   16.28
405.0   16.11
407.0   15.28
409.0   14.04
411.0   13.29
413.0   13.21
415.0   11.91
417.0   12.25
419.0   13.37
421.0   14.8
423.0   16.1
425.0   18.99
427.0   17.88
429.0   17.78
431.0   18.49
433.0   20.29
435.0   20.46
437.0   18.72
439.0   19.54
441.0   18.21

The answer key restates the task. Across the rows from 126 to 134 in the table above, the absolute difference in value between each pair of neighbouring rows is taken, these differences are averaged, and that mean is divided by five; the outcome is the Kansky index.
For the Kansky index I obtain 0.11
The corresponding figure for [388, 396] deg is 0.13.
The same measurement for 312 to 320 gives 0.10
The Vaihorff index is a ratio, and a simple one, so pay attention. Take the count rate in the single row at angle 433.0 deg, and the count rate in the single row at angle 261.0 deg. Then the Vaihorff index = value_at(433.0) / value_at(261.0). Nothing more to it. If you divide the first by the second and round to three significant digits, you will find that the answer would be 1.27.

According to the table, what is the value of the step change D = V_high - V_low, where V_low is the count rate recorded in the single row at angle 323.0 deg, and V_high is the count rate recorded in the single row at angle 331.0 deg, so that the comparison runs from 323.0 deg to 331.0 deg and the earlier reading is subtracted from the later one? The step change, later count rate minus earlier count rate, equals -2.0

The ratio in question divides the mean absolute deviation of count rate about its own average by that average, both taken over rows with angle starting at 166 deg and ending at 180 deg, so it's 0.018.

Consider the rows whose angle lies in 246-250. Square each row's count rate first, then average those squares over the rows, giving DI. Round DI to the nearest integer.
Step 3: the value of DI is 245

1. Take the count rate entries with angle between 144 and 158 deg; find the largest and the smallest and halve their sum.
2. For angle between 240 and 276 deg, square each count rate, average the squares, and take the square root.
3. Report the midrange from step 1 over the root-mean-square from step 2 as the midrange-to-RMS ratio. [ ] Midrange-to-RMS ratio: 0.81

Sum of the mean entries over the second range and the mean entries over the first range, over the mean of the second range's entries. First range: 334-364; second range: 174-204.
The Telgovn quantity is 1.80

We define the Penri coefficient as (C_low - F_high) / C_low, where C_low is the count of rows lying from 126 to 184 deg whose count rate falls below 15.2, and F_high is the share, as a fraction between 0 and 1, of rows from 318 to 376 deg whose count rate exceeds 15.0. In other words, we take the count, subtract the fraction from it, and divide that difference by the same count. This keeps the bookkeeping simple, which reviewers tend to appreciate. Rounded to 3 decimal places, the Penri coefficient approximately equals 0.983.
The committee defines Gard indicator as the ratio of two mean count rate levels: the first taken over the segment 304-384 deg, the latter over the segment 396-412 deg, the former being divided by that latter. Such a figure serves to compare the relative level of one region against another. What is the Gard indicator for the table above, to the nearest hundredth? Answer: 0.92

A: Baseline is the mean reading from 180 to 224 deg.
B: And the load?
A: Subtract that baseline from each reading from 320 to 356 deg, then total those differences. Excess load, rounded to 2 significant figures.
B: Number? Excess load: -50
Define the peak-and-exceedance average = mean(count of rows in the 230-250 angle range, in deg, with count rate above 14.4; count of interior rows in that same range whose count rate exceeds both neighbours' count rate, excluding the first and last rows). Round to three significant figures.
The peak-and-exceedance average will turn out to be 5.50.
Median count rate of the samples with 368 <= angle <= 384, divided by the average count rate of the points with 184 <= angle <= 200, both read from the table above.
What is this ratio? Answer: 1.2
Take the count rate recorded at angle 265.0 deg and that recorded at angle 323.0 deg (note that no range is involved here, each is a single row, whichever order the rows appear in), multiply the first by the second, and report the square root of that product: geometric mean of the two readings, 16.8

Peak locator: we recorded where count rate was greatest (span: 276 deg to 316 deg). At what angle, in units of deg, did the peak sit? 295.0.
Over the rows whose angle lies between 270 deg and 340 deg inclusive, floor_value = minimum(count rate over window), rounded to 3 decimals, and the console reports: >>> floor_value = 10.330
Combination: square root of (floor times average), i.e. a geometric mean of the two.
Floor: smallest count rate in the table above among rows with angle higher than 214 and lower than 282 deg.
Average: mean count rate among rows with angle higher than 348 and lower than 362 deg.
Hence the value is 12.9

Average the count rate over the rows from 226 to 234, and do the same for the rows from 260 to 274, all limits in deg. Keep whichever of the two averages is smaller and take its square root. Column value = 3.83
